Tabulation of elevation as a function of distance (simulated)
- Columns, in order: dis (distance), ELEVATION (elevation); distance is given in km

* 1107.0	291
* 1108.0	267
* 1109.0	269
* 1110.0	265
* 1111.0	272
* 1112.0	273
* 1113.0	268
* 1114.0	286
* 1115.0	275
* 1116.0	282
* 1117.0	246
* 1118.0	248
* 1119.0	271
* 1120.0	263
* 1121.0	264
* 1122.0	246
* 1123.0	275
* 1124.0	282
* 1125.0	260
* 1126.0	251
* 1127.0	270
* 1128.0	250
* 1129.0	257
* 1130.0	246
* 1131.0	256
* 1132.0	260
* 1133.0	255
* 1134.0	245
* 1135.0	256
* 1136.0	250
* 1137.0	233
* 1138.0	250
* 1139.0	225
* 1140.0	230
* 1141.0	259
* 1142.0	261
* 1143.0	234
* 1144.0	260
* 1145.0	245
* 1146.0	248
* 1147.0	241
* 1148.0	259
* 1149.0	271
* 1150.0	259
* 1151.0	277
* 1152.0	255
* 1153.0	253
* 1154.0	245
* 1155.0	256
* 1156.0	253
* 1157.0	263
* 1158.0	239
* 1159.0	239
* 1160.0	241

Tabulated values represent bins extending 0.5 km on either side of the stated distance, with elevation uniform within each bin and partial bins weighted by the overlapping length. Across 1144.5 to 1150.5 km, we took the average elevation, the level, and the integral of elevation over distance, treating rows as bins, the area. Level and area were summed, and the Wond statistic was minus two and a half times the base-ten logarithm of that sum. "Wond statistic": -8.12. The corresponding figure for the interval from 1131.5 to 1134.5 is -7.51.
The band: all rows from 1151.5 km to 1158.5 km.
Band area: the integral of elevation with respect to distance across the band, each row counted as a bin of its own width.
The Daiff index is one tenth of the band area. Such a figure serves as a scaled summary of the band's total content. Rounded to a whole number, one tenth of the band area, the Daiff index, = 176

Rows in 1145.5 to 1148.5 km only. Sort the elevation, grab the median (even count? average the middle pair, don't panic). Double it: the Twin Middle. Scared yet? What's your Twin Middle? 496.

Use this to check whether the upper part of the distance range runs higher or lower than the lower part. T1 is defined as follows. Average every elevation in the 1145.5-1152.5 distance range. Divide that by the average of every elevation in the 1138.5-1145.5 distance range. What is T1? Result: 1.06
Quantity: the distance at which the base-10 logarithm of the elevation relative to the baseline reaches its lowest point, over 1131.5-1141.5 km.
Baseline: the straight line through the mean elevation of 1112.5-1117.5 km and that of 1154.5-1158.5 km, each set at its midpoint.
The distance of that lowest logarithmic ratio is 1139.0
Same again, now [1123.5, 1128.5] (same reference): 1128.0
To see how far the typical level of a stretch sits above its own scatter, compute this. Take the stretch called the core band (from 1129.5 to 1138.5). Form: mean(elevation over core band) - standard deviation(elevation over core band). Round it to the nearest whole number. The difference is 242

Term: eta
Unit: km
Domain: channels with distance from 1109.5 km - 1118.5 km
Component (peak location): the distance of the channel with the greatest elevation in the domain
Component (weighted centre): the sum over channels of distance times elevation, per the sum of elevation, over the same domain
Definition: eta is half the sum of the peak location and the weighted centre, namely 1114.0 km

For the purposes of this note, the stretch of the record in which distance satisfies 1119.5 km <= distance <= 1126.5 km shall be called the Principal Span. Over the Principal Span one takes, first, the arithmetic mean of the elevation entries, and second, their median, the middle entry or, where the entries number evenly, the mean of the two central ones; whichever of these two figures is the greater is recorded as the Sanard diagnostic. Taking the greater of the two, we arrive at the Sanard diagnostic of 263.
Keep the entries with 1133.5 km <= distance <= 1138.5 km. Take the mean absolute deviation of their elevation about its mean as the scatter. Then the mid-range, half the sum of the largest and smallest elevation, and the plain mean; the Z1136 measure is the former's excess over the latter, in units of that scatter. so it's -0.37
